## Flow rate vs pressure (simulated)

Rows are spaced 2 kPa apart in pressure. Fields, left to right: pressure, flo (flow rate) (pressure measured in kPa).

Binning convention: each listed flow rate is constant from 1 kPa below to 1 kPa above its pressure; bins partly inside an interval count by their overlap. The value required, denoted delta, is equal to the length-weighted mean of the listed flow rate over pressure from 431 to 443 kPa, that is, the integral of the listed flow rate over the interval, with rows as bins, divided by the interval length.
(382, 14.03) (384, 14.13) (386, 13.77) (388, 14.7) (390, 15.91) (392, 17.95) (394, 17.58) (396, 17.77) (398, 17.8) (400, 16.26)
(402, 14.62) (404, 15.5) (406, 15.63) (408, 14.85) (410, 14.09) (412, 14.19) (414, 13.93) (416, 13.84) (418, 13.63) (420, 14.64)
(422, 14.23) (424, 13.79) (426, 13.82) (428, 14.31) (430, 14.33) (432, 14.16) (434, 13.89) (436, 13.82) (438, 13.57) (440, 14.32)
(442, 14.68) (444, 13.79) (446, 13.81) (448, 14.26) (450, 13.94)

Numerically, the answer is 14.1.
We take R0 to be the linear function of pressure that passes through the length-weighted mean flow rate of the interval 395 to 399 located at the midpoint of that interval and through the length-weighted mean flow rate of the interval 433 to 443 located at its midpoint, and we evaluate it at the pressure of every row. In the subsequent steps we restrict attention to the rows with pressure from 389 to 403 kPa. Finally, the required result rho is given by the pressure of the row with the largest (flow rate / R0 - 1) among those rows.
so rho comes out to 398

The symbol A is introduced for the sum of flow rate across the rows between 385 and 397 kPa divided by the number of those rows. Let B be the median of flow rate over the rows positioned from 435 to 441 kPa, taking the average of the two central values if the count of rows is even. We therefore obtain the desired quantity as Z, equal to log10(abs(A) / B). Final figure 0.071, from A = 16.3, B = 13.8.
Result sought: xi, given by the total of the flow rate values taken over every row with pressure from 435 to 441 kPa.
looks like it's 41.7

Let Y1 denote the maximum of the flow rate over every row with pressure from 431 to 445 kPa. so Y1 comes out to 14.68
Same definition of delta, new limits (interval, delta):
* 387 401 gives 16.9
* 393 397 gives 17.7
